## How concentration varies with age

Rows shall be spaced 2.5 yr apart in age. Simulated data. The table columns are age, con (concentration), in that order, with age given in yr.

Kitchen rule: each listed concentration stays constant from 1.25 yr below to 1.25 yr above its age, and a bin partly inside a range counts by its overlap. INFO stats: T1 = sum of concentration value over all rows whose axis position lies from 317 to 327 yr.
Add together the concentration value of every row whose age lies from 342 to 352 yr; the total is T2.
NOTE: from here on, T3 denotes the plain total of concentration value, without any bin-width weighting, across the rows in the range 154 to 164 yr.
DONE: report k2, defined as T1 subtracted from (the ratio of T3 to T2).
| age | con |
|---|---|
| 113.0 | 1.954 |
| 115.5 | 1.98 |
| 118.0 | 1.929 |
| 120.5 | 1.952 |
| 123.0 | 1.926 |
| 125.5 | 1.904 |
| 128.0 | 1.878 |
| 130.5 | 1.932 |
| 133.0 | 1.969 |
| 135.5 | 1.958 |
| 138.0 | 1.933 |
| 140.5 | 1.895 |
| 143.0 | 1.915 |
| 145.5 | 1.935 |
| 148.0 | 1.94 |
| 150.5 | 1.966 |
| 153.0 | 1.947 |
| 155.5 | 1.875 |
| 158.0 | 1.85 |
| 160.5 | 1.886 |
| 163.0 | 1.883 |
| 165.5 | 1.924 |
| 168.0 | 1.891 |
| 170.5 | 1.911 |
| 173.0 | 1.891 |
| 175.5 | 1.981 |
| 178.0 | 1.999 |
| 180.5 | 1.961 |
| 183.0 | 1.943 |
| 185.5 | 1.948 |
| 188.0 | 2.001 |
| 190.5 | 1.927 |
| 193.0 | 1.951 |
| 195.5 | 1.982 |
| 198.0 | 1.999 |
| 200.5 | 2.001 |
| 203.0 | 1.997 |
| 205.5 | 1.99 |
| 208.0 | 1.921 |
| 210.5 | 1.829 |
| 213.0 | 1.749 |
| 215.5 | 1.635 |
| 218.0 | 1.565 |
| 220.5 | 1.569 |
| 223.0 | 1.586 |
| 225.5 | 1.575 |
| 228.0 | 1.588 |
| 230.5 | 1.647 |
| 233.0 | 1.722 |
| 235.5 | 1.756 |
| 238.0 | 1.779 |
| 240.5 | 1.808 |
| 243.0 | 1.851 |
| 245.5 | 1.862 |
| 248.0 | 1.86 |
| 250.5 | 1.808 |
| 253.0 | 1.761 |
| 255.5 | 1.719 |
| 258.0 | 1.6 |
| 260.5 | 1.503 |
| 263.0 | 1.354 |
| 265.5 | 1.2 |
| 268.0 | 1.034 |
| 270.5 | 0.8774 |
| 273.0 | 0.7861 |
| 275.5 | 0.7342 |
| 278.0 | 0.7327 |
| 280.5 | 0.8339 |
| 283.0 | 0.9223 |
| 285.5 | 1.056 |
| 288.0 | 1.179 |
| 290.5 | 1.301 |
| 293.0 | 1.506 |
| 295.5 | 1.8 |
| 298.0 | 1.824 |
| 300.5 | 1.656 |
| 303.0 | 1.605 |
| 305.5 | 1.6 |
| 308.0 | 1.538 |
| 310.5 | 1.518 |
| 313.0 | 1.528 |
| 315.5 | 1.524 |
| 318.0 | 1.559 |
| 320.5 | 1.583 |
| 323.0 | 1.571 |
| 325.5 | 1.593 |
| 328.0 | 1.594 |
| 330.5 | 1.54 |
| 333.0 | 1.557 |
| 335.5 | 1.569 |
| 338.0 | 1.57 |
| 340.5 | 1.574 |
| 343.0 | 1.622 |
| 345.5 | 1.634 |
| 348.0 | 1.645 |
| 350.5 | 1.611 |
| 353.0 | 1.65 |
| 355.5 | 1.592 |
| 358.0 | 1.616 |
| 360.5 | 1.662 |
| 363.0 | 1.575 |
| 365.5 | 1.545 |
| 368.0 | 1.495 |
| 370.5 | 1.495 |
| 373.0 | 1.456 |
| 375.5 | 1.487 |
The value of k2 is -5.2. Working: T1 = 6.3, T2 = 6.51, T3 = 7.5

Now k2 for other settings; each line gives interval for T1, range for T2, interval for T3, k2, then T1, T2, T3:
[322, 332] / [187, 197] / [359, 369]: -5.5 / 6.3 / 7.86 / 6.3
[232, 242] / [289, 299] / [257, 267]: -6.2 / 7.1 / 6.43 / 5.7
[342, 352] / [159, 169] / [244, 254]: -5.6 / 6.5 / 7.58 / 7.3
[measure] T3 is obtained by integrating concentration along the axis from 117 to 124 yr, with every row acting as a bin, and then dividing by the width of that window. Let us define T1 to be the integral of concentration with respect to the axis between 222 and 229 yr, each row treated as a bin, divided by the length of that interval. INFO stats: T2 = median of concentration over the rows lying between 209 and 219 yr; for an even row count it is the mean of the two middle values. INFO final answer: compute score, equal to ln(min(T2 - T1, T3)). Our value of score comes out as -2.21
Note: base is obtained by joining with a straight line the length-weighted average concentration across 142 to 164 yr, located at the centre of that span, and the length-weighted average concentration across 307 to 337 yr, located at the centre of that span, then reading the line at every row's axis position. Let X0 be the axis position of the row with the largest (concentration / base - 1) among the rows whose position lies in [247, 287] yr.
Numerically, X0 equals 248.0 yr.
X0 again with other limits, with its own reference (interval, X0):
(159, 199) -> 198.0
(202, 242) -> 203.0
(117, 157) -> 150.5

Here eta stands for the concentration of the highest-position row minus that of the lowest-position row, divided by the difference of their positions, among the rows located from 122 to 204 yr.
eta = 0.001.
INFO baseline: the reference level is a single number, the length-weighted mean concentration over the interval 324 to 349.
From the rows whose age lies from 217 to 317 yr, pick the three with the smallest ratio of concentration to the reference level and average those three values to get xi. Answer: 0.5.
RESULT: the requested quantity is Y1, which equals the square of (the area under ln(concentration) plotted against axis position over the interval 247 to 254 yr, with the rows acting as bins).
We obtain 17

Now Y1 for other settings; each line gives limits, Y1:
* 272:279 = 4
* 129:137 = 29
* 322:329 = 10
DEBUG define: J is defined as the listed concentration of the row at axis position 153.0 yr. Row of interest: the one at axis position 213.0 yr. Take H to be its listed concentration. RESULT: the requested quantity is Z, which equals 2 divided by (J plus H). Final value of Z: 0.54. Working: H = 1.749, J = 1.947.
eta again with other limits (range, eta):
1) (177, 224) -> -0.009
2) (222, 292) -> -0.004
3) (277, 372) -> 0.008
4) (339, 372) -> -0.003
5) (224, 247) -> 0.014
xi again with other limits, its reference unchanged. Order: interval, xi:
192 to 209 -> 1.2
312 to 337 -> 1.0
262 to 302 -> 0.5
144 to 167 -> 1.2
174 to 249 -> 1.0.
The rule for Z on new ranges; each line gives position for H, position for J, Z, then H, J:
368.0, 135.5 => 0.58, 1.495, 1.958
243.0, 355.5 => 0.58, 1.851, 1.592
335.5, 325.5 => 0.63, 1.569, 1.593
